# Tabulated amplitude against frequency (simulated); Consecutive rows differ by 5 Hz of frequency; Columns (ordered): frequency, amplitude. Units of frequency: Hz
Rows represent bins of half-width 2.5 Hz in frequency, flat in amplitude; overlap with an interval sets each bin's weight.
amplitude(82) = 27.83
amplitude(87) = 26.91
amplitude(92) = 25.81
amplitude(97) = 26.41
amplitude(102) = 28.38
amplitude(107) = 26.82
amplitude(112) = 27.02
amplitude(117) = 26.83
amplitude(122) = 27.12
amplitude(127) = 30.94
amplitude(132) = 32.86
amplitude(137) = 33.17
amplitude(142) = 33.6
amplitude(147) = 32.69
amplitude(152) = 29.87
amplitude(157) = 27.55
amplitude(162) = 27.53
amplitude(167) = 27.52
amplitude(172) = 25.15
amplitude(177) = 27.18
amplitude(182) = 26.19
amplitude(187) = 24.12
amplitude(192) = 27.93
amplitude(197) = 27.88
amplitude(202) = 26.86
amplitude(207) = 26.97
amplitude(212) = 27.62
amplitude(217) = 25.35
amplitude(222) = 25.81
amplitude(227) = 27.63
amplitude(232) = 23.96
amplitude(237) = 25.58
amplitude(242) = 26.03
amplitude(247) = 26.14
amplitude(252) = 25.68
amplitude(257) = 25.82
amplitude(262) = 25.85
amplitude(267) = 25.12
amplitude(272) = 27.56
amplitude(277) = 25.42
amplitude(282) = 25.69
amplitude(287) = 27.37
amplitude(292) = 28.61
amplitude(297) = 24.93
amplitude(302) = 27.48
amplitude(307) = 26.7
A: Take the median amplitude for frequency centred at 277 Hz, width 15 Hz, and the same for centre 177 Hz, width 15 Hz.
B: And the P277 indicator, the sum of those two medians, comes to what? 51.9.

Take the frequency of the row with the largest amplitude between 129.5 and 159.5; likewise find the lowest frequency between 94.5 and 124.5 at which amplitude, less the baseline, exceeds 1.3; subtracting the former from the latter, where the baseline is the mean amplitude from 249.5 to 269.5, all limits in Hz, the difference -40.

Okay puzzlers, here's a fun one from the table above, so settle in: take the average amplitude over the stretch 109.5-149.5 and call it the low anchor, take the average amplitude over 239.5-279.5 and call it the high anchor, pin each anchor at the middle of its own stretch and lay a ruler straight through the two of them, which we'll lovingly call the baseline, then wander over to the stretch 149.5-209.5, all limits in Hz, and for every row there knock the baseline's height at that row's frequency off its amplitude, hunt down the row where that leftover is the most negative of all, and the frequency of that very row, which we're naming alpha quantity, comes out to 187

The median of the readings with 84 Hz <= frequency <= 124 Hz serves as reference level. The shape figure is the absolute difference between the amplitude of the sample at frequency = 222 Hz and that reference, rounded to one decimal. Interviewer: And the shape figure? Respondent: 1.1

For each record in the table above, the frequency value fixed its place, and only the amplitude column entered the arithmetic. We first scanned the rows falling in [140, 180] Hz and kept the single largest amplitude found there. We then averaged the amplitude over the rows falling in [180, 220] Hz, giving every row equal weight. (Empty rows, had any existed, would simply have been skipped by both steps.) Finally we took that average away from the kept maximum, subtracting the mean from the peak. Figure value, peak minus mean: 7.0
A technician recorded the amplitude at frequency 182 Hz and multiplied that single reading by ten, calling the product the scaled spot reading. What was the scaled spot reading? 262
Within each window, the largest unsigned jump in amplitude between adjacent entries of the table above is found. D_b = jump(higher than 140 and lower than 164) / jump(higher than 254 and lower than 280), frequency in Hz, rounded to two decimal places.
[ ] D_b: 1.16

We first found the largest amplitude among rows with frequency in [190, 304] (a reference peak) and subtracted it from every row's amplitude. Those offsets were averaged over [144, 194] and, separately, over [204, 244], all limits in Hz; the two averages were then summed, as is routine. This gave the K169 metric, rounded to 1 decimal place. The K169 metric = -3.5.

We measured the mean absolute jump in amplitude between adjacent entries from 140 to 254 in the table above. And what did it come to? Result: 1.4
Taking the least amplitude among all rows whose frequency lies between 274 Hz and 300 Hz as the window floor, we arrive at 24.93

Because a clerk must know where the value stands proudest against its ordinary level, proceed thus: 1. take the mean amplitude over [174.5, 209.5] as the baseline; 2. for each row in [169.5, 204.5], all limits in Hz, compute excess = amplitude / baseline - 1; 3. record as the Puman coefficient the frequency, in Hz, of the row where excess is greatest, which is 192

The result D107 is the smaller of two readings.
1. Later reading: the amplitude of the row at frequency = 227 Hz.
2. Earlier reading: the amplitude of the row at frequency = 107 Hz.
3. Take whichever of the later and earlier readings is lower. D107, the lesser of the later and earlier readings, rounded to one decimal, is 26.8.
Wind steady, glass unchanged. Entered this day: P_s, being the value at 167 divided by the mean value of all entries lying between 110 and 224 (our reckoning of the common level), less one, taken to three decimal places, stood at -0.023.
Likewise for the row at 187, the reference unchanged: -0.144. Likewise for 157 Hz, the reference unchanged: -0.022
